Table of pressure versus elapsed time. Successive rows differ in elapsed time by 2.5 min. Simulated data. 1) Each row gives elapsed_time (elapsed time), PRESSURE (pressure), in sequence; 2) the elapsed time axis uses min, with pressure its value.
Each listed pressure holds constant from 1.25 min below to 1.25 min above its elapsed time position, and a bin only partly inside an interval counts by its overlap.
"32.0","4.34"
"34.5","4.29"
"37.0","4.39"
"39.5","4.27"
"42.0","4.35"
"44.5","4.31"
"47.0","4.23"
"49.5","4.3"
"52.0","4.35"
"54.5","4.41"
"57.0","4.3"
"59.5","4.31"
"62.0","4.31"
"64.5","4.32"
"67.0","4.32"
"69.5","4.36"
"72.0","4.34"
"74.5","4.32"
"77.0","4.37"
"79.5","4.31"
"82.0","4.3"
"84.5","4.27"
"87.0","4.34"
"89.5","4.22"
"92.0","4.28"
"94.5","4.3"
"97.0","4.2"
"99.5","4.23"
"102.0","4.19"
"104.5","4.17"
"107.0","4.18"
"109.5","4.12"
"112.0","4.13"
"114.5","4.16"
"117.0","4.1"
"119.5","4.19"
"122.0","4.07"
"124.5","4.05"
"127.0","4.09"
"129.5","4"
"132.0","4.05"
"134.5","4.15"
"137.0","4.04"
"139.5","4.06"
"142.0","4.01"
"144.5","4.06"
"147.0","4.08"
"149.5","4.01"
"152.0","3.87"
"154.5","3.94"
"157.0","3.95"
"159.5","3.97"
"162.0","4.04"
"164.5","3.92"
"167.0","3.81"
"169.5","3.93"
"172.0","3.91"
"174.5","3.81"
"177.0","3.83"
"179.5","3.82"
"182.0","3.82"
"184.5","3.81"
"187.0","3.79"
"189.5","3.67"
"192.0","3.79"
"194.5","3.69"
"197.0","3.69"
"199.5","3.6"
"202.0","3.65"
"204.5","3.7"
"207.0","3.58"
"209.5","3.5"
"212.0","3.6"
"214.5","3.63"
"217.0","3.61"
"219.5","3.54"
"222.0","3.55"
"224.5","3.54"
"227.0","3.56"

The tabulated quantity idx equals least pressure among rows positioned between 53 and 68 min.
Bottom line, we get 4.3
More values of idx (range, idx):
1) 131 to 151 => 4.01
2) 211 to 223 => 3.54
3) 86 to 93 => 4.22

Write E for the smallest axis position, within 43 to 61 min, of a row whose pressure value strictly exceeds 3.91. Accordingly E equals 44.5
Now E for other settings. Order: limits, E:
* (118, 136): 119.5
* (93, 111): 94.5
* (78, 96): 79.5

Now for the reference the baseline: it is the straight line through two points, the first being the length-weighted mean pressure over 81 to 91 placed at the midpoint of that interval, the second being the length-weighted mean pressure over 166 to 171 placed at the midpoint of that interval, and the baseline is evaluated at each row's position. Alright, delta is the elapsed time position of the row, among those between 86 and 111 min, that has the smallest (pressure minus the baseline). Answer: 109.5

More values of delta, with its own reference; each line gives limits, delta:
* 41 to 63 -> 47.0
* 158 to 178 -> 167.0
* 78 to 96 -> 89.5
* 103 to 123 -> 109.5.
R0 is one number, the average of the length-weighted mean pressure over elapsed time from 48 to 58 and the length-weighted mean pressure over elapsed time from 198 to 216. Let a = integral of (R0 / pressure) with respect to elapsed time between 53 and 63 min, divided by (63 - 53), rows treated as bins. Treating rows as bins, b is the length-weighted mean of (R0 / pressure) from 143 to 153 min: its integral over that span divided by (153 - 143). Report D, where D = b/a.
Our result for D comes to 1.08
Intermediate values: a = 0.92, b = 0.99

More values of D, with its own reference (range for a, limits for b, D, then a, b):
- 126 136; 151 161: 1.03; 0.98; 1.01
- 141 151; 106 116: 0.97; 0.98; 0.96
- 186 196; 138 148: 0.92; 1.06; 0.98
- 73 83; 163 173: 1.11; 0.92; 1.02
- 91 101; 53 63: 0.98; 0.94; 0.92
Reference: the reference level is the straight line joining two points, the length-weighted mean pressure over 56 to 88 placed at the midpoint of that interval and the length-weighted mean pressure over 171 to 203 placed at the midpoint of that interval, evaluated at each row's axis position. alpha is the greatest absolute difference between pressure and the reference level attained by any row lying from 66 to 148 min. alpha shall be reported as 0.13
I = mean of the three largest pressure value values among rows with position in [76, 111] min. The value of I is 4.3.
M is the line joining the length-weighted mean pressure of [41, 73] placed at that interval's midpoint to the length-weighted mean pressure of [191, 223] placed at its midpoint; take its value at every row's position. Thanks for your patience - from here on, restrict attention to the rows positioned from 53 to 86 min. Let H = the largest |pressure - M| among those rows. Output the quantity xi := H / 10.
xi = 0.014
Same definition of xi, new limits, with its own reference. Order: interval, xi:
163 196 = 0.013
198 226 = 0.011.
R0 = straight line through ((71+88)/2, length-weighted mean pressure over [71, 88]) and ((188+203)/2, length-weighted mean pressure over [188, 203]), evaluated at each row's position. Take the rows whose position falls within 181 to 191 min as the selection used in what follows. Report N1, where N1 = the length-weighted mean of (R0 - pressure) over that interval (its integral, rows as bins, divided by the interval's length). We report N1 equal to -0.036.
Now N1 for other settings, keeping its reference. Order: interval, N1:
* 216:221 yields -0.014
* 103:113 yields 0.013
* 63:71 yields 0.057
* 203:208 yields -0.014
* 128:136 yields -0.034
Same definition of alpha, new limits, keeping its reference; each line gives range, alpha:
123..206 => 0.16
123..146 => 0.13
